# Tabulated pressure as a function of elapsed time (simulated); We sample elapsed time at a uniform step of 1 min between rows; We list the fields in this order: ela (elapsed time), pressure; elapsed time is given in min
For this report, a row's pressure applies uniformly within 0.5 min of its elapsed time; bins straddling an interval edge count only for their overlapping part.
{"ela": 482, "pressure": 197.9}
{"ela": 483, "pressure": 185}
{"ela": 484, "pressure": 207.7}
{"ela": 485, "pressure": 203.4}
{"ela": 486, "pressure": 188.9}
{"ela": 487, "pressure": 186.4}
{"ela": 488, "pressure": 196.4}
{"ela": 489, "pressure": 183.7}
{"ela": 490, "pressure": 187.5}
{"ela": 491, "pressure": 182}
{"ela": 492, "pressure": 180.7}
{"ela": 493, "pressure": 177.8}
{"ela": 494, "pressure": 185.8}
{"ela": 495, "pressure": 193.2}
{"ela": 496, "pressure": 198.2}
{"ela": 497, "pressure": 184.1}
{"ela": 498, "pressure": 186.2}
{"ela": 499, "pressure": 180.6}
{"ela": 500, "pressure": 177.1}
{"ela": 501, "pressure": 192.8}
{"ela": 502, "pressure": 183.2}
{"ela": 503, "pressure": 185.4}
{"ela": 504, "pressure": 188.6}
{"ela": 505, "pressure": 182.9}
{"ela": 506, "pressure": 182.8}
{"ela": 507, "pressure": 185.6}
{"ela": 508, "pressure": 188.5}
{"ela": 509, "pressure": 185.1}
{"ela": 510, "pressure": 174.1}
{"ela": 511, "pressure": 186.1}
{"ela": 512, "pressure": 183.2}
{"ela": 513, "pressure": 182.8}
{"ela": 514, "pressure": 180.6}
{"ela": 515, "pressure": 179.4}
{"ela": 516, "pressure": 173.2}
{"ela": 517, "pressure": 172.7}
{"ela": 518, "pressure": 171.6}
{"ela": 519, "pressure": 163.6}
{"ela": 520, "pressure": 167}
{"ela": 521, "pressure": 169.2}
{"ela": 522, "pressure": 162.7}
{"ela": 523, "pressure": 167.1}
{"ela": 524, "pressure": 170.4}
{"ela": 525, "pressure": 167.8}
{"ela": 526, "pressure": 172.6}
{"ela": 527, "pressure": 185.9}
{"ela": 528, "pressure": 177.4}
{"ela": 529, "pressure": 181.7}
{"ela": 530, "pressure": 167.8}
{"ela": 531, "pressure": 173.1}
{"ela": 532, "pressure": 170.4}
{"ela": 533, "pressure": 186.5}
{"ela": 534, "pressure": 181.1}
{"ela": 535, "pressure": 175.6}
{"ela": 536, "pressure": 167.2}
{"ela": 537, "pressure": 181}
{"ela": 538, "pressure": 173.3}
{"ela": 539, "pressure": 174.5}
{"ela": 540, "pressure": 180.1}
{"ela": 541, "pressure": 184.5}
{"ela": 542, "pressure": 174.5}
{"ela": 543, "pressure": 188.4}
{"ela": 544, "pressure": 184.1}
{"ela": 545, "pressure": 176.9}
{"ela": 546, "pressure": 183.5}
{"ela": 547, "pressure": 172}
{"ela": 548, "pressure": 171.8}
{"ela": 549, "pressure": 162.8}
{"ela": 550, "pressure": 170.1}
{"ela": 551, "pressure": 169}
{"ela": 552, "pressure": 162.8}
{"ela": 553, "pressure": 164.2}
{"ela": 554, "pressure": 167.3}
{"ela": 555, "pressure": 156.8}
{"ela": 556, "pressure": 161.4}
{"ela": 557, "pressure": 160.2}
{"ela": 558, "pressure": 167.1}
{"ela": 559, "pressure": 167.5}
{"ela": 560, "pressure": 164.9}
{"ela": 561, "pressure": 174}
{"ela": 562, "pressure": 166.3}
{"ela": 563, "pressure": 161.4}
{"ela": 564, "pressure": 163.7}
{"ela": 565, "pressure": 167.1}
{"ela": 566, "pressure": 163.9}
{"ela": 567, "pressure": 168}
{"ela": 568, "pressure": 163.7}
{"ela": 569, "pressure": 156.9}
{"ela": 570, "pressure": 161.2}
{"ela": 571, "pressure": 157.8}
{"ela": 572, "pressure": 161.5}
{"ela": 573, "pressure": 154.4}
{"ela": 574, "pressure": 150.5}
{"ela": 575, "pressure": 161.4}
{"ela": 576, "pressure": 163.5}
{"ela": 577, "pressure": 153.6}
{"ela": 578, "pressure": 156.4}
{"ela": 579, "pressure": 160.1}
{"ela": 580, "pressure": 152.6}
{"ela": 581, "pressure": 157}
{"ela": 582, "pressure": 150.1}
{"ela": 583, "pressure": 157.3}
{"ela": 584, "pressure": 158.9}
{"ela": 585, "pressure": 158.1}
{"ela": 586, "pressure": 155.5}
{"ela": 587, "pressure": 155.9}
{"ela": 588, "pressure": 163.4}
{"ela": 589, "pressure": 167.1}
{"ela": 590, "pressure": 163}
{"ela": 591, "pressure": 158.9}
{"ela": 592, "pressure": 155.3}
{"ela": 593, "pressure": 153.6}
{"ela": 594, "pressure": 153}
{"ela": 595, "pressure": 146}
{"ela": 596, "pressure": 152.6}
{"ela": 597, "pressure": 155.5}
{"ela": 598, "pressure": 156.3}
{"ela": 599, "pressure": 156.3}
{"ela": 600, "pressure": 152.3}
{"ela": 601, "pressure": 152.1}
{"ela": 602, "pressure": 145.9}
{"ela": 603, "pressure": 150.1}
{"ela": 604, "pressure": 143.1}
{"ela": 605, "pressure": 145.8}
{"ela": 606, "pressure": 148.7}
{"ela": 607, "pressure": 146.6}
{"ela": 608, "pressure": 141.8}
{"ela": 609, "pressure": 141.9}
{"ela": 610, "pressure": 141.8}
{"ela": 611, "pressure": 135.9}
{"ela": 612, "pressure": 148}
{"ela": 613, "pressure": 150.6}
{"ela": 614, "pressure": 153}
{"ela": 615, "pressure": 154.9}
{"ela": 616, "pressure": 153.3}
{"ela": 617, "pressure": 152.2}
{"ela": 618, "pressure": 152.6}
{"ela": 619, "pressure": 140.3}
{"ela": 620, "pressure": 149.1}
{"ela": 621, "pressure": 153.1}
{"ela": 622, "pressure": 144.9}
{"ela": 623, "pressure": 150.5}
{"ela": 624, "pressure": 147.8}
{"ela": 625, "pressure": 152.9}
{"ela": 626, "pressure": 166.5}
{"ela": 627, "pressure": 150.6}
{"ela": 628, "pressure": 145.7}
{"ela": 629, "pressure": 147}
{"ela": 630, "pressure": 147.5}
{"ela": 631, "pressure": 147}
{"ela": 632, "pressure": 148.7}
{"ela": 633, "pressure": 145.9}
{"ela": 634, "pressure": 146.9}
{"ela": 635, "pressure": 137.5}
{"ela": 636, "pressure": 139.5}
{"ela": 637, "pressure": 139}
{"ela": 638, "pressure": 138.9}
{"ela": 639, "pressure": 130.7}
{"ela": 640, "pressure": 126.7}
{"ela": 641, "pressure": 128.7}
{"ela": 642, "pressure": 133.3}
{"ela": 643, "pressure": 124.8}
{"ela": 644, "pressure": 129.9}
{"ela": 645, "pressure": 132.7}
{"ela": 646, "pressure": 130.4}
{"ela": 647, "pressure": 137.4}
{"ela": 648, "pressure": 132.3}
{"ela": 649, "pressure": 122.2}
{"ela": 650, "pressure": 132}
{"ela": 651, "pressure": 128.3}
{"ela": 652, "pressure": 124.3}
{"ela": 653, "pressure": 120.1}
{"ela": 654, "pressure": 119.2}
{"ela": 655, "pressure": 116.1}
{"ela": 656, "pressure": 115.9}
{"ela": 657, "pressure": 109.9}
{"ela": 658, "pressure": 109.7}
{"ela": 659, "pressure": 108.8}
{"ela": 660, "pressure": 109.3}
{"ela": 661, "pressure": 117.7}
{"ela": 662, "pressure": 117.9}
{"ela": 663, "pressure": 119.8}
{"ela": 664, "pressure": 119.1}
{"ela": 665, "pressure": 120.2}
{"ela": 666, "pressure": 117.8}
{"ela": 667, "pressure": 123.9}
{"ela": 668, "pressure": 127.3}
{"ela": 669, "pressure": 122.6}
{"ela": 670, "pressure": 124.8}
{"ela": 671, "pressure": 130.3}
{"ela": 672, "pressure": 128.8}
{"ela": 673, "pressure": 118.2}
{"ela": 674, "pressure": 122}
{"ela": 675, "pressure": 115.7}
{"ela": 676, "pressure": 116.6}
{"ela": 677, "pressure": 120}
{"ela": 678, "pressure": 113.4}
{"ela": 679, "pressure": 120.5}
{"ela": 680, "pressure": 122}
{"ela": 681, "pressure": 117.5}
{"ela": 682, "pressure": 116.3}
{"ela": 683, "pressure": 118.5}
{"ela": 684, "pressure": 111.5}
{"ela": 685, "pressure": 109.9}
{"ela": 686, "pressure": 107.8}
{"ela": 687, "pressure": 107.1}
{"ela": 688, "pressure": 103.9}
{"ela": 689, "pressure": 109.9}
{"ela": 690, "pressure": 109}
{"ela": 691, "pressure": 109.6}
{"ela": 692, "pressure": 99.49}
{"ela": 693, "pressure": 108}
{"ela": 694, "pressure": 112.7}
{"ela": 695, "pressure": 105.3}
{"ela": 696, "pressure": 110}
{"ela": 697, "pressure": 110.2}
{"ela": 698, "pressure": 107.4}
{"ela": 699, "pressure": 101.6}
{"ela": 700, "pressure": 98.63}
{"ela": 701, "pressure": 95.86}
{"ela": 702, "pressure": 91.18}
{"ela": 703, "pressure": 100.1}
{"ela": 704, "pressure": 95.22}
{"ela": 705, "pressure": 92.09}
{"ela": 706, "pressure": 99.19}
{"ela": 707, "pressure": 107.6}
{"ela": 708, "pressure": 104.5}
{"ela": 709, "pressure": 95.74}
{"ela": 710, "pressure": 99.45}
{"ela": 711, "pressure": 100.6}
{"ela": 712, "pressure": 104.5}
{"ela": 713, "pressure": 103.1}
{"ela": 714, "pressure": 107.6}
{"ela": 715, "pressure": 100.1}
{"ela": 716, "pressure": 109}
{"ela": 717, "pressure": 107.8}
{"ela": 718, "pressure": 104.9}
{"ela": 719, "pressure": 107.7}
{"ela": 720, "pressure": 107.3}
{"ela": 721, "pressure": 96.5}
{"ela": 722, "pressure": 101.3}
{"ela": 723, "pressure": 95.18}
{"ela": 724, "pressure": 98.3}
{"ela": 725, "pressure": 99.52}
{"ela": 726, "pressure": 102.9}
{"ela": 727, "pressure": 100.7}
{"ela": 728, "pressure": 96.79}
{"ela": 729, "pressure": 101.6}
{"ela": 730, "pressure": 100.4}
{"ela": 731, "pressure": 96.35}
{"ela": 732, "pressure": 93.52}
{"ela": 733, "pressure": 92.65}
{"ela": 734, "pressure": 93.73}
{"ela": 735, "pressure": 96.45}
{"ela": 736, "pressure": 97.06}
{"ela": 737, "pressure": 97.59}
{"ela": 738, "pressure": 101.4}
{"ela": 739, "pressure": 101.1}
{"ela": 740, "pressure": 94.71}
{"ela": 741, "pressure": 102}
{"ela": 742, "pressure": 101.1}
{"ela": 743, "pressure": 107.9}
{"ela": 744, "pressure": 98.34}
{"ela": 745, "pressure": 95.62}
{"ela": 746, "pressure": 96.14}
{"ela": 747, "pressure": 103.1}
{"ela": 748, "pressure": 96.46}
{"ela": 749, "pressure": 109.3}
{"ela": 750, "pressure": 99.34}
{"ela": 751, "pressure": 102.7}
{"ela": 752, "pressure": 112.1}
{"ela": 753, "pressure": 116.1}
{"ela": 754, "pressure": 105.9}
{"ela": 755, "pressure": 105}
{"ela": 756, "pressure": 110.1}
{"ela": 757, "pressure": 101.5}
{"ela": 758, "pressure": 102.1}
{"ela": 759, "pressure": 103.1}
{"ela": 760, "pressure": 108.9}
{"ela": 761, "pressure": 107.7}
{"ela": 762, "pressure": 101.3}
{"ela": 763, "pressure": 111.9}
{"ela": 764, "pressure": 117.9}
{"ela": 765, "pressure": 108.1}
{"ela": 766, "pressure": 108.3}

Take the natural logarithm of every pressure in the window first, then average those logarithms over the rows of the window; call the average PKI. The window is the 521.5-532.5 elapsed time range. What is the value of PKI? 5.15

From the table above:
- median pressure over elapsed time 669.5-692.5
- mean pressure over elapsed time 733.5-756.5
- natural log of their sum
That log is 5.39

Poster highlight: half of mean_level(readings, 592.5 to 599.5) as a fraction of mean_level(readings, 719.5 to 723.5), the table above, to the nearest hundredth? 0.77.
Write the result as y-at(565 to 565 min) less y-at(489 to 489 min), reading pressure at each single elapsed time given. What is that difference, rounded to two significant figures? -17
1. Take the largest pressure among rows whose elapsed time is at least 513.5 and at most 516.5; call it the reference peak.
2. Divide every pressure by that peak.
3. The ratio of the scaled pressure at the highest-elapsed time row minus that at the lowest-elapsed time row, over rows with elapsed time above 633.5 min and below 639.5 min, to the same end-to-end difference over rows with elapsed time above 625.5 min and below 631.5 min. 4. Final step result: 1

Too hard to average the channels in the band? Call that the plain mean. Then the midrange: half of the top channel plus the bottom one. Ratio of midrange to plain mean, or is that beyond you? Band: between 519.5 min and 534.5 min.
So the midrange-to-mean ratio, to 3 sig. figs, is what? 1.01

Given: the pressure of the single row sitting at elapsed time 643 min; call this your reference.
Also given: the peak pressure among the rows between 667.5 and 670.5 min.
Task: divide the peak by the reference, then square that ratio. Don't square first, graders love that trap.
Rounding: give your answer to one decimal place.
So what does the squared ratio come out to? 1.0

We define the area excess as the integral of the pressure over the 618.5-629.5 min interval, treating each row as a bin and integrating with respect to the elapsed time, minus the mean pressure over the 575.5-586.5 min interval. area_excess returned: 1492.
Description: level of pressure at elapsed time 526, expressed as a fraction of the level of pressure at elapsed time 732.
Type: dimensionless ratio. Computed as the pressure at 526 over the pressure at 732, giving 1.8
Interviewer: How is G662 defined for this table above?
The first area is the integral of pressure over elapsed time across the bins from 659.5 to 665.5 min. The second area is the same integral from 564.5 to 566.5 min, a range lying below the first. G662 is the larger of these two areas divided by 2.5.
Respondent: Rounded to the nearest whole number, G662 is 282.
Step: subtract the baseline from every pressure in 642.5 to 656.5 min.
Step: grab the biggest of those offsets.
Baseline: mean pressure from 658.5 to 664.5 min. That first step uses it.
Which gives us 22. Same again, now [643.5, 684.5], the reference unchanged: 22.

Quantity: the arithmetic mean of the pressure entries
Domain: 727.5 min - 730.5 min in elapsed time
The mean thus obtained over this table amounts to 100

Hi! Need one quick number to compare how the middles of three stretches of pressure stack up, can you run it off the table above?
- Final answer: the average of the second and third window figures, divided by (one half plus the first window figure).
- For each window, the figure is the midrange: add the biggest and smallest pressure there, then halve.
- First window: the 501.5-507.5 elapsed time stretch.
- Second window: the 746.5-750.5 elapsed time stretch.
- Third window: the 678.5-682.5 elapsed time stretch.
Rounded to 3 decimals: 0.596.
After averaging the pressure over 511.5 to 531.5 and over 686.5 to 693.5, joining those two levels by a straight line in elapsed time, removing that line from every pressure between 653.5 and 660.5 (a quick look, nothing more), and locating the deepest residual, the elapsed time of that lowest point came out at 659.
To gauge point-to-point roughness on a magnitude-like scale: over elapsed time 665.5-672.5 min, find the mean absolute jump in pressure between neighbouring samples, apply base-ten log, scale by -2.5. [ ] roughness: -1.5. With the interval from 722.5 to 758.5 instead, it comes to -1.6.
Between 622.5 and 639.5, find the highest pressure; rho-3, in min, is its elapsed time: 626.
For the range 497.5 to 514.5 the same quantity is 501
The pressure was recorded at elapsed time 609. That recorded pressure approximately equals 141.9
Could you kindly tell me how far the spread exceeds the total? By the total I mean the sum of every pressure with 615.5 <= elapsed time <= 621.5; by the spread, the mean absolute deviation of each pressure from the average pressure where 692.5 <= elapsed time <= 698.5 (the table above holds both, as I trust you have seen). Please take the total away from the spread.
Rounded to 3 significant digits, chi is -899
